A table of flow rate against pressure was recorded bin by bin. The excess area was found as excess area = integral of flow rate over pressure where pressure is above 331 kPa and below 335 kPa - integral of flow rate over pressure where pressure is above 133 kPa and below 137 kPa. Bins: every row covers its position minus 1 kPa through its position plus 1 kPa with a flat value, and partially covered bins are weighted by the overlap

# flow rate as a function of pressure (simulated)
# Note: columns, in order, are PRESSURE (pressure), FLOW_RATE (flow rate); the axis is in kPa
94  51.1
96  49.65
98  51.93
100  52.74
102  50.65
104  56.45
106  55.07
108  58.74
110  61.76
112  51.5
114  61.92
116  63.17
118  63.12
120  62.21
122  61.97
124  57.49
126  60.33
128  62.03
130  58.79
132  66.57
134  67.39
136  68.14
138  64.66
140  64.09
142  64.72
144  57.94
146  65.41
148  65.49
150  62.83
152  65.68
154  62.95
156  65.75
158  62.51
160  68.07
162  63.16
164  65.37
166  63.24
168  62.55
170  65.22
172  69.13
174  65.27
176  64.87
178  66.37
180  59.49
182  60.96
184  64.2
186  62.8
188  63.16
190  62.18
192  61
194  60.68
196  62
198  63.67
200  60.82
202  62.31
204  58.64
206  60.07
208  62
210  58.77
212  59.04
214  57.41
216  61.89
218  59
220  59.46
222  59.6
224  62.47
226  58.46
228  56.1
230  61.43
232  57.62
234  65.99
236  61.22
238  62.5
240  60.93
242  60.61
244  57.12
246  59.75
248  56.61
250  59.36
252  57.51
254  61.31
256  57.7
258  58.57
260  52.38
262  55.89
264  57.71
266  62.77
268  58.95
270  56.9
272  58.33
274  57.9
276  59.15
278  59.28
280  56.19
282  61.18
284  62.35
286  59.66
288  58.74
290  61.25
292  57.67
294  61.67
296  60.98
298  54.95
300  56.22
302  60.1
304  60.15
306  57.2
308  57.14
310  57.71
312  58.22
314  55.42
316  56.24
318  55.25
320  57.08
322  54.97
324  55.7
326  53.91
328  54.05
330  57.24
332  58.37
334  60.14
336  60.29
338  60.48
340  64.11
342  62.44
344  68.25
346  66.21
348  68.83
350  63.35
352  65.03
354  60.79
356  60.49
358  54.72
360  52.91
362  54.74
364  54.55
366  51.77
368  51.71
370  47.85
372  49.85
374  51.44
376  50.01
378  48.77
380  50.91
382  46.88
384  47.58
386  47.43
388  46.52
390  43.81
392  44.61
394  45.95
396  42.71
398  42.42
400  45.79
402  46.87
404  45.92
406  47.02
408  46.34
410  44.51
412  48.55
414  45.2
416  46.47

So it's -34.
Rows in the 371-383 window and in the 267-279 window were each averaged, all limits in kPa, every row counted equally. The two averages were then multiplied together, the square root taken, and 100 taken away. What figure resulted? -46.1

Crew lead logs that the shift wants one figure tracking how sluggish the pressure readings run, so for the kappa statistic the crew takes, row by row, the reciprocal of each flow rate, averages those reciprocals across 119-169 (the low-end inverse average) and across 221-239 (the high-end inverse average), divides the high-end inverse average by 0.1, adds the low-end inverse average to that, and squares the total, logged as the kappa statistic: 0.0328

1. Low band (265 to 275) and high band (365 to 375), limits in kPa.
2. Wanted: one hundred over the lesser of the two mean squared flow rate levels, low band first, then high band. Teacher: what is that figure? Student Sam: 0.039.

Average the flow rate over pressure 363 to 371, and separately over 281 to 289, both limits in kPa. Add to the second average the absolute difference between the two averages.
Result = 69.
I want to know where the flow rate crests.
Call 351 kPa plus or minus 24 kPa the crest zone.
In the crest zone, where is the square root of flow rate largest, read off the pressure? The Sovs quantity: 348 kPa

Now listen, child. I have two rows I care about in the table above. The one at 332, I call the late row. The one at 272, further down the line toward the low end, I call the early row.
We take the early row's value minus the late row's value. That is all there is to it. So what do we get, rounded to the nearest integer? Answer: 0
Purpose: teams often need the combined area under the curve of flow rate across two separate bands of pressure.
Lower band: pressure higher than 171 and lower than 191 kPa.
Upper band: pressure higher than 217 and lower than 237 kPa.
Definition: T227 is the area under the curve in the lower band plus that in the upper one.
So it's 2480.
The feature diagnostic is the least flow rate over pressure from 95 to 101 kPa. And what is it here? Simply 49.65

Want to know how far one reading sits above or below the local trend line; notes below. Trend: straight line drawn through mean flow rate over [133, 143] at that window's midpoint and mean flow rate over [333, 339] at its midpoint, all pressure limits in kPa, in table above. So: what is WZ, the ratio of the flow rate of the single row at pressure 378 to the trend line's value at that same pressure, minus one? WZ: -0.18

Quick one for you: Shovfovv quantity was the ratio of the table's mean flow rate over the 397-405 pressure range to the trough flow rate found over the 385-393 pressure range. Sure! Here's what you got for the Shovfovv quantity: 1.03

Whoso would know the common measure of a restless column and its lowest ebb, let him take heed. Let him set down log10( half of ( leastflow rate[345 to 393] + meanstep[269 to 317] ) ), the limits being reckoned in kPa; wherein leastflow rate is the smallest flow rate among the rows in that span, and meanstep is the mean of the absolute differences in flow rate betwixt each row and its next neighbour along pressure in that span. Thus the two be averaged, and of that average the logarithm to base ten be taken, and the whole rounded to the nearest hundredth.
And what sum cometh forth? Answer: 1.36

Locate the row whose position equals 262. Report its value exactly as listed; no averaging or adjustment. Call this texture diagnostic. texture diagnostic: 55.89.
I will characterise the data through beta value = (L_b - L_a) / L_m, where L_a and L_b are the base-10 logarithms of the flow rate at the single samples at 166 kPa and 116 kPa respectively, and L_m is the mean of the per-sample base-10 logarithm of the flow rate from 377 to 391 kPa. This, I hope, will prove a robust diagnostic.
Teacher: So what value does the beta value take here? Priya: 0.000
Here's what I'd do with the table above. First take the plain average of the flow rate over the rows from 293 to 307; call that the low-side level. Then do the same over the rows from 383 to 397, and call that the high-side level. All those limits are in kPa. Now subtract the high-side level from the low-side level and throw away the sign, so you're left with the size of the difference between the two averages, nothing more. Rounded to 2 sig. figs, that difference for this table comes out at 13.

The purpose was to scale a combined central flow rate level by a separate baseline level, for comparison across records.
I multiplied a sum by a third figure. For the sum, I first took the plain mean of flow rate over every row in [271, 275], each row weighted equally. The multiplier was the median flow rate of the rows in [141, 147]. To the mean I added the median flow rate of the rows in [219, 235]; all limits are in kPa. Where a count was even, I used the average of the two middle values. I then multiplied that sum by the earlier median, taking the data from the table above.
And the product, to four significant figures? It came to 7614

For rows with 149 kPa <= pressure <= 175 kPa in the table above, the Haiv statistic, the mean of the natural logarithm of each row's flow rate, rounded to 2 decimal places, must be 4.17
